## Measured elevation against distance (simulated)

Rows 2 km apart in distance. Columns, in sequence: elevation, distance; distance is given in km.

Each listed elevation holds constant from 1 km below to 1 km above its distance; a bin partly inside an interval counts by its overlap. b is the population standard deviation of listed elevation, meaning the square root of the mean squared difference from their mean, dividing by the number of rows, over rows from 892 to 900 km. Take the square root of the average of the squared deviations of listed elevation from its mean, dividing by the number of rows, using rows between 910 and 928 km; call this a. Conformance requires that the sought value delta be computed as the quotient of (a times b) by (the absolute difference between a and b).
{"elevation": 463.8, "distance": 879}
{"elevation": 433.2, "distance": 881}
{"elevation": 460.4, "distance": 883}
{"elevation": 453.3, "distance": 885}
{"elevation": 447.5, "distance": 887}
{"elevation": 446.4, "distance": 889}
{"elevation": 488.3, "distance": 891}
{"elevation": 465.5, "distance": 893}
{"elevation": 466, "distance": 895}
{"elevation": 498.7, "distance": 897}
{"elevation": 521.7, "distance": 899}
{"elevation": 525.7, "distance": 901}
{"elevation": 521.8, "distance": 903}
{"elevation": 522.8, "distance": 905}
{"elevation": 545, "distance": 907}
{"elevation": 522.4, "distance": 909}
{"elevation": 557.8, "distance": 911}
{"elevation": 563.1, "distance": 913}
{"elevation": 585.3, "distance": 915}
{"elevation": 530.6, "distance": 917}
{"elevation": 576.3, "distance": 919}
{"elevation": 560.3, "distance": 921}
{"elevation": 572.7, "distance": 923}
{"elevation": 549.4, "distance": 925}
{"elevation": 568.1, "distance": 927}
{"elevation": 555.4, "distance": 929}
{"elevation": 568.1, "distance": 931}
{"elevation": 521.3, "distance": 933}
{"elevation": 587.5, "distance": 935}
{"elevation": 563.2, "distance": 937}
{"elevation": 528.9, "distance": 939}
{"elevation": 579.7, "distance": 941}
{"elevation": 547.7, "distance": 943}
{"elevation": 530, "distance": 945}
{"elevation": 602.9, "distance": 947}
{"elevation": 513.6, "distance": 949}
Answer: 42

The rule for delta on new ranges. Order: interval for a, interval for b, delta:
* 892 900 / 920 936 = 81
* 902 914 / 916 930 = 91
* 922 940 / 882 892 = 67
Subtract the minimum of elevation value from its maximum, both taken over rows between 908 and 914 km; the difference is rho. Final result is 41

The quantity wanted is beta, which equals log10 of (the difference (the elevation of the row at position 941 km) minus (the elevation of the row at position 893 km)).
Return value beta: 2.1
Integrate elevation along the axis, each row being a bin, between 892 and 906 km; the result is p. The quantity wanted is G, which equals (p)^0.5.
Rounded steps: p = 7044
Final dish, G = 83.9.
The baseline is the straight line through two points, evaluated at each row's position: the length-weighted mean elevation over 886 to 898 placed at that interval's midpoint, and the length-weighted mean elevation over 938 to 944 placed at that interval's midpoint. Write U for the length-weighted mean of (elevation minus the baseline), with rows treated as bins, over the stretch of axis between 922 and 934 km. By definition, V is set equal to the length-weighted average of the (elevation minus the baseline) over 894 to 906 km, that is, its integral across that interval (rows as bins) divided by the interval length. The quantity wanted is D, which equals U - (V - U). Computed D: 25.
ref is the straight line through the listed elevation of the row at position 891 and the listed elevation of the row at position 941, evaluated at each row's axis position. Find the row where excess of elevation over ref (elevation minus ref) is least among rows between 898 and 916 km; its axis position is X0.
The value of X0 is 909 km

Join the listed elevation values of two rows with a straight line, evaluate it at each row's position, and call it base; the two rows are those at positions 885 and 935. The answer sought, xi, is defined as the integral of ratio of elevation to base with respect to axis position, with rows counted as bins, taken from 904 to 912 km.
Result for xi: 8.3 km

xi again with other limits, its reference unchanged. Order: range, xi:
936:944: 7.4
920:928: 8.1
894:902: 8.2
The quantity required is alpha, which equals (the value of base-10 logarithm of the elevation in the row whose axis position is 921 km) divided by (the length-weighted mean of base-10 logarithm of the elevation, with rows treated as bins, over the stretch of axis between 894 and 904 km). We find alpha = 1.02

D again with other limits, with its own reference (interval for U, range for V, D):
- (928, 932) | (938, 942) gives 53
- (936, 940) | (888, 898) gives -4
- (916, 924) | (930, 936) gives 67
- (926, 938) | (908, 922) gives -1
